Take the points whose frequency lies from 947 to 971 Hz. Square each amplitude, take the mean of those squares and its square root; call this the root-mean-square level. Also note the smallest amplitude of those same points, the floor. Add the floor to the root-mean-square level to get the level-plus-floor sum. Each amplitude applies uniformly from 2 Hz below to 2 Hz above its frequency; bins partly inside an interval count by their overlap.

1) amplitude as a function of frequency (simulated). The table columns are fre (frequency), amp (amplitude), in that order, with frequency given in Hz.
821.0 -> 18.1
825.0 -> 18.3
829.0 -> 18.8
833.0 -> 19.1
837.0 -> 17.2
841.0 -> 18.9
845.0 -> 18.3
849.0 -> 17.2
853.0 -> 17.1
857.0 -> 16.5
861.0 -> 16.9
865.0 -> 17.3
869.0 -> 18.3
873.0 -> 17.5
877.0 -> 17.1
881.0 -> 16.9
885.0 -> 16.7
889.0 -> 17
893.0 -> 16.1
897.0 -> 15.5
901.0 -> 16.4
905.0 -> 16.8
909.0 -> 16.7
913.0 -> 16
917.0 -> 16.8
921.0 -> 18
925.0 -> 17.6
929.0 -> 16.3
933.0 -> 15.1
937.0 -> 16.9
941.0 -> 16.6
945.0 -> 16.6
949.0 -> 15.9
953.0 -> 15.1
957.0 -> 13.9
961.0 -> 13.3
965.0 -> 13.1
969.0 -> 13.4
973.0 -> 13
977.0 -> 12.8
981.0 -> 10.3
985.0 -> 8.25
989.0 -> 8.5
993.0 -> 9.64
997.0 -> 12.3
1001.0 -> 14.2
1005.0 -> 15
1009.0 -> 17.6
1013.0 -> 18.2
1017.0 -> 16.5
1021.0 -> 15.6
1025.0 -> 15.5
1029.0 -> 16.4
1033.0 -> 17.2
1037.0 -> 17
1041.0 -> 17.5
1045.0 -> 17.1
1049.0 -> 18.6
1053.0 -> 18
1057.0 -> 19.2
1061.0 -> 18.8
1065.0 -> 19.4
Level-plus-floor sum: 27.3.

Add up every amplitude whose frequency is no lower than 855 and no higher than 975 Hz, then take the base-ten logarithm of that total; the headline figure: 2.68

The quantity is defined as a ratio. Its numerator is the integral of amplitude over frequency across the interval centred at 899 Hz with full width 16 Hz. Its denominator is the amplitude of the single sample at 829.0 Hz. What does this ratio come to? 14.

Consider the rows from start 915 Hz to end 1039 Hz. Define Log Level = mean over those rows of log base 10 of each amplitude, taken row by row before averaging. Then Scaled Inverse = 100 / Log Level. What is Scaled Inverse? 86.2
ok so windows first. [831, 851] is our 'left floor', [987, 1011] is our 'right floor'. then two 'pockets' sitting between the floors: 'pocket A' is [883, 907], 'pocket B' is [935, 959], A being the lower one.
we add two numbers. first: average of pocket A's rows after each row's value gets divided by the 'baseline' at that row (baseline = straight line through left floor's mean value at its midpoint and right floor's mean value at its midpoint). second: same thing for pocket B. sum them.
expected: 2.09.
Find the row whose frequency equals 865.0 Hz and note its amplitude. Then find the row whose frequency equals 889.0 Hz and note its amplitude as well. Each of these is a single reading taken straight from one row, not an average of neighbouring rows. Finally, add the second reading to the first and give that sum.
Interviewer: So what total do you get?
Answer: 34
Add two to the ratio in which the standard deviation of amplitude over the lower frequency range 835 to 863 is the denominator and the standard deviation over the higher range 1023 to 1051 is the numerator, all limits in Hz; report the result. 3.1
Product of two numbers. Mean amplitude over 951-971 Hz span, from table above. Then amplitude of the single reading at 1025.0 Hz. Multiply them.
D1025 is 213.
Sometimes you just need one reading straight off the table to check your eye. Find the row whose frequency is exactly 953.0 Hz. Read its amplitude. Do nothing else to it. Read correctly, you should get 15.1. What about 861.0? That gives 16.9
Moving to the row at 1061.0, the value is 18.8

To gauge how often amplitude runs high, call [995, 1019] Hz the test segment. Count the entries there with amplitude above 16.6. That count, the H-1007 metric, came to 2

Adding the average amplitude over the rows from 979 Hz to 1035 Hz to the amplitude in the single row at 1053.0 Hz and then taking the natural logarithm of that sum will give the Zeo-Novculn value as 3.46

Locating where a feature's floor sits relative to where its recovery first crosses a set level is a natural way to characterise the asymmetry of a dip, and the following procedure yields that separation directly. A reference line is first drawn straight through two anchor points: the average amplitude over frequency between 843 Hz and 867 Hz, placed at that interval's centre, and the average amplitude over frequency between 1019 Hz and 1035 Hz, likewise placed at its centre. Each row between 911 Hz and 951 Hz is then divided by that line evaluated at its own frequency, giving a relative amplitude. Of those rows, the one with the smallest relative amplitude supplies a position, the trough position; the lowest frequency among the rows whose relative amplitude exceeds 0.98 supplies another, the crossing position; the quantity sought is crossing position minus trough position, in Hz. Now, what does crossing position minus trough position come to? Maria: -16 Hz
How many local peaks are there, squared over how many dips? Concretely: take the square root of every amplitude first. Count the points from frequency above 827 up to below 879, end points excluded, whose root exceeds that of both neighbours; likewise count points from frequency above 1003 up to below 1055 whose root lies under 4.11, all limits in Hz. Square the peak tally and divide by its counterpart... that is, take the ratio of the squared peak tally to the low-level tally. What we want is 1.8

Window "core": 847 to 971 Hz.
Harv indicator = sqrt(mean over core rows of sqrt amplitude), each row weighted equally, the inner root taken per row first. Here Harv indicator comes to 2.01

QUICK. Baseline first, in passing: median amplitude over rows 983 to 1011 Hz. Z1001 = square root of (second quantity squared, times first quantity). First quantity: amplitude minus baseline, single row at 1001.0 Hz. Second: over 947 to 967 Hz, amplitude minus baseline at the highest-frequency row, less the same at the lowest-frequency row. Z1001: 3.9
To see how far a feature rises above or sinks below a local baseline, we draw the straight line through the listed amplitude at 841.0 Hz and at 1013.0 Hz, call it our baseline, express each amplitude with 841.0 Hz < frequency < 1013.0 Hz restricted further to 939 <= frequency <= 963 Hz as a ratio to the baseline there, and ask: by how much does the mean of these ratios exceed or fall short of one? -0.17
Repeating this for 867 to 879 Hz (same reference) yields -0.06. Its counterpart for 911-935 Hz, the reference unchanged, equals -0.10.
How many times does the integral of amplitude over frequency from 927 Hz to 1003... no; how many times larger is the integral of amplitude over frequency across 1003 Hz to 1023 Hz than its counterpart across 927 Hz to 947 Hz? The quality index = 1.02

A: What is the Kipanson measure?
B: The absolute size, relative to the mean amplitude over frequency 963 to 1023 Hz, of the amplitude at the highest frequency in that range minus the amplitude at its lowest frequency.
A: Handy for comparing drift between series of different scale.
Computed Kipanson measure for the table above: 0.19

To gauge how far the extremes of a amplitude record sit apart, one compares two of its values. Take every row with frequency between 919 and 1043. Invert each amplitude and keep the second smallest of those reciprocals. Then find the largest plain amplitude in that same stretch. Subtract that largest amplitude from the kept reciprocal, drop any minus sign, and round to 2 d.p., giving 18.14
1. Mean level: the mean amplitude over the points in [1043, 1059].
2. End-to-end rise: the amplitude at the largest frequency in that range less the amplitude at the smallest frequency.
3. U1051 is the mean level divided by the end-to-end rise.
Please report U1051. 9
